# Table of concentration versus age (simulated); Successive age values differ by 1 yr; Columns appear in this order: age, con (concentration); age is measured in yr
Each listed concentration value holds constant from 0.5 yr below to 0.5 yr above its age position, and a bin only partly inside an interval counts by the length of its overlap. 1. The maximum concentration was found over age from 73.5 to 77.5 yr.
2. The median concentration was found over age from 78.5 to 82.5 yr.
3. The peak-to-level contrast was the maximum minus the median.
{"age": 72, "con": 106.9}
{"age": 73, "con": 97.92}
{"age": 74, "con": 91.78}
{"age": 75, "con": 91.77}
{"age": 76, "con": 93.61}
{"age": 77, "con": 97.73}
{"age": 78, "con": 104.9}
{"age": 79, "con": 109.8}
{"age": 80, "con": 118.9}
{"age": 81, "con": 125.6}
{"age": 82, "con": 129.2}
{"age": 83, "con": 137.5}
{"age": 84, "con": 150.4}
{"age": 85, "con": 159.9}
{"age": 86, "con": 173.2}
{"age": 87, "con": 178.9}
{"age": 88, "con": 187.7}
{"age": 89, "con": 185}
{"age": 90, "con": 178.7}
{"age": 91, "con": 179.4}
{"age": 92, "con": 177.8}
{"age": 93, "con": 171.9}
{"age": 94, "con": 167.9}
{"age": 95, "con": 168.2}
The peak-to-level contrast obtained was -25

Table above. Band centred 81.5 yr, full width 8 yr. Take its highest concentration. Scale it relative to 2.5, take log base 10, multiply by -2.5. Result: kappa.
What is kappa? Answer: -4.51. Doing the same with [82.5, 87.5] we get -4.64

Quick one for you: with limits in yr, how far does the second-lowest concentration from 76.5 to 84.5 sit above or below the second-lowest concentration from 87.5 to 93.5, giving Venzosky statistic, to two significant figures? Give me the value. -73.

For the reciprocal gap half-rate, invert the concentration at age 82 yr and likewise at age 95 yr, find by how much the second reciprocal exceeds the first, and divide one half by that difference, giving -279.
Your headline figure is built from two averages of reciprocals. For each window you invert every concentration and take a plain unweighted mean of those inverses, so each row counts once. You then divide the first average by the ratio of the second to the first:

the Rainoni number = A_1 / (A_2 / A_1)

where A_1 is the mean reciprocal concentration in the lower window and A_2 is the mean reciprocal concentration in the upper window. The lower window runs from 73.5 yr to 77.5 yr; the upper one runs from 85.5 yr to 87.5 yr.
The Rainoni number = 0.020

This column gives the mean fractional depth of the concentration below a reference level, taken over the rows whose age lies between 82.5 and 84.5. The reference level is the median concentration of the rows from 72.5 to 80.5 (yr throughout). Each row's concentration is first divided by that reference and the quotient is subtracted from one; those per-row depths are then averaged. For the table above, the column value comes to -0.47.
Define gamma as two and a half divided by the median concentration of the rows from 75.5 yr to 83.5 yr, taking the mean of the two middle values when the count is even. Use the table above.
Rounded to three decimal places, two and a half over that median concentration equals 0.022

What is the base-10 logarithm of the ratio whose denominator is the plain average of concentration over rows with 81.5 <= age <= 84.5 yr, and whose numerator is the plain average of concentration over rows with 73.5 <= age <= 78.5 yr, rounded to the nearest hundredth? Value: -0.16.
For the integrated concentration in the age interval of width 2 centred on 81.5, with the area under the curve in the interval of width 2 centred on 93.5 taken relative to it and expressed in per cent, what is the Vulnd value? 133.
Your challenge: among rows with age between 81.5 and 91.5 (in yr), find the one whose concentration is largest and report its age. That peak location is 88 yr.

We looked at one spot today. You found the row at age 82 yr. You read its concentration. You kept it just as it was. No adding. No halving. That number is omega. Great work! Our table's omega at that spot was 129.2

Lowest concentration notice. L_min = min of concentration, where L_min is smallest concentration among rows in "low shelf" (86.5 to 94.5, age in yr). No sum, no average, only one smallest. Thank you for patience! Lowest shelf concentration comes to 167.9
